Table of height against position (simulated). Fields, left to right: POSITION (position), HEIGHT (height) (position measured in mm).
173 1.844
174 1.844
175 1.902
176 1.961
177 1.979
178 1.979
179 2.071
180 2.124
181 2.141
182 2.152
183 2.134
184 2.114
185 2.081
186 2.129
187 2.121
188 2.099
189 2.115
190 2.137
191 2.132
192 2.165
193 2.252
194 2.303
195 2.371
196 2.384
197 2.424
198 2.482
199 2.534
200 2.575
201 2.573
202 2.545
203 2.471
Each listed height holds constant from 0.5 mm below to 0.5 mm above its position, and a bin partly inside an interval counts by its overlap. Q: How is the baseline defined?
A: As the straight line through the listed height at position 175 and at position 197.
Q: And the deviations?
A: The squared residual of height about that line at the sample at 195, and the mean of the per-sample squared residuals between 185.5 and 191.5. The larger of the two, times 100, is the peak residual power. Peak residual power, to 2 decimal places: 1.15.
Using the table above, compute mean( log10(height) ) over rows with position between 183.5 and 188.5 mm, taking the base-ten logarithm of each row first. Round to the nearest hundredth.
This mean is 0.32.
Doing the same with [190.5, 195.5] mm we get 0.35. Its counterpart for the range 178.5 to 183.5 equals 0.33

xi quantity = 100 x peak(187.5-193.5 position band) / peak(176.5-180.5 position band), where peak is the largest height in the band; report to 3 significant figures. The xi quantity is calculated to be 106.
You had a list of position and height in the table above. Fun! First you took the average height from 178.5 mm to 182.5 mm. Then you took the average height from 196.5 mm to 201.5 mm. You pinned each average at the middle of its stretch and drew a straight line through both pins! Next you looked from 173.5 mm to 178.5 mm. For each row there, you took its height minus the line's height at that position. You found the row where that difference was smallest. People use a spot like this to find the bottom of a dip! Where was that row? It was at 174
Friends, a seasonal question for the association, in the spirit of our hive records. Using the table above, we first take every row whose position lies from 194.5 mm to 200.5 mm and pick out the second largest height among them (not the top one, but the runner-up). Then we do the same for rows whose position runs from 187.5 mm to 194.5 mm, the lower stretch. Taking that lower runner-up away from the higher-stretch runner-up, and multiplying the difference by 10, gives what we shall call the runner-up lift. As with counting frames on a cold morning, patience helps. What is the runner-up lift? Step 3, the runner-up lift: 2.8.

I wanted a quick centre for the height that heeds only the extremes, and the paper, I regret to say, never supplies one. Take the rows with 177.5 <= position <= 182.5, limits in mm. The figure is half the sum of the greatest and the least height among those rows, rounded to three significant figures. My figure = 2.07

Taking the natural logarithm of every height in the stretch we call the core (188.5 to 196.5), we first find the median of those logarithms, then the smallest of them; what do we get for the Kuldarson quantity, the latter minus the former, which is -0.043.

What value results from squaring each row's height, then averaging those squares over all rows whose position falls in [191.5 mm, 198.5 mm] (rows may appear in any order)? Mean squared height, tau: 5.49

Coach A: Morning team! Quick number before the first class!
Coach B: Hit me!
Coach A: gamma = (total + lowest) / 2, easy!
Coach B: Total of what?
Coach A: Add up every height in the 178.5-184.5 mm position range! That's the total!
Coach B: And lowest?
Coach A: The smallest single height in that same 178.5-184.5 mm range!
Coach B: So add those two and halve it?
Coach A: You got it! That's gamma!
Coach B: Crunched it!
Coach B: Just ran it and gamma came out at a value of 7.4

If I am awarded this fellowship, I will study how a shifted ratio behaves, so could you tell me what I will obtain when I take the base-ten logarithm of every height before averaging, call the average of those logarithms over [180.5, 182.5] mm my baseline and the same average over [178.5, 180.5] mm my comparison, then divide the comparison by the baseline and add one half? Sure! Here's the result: 1.47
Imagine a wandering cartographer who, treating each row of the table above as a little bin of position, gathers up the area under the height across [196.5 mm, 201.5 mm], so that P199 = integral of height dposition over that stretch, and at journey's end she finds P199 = 13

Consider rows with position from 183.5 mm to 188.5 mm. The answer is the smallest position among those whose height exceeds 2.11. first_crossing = 184 mm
